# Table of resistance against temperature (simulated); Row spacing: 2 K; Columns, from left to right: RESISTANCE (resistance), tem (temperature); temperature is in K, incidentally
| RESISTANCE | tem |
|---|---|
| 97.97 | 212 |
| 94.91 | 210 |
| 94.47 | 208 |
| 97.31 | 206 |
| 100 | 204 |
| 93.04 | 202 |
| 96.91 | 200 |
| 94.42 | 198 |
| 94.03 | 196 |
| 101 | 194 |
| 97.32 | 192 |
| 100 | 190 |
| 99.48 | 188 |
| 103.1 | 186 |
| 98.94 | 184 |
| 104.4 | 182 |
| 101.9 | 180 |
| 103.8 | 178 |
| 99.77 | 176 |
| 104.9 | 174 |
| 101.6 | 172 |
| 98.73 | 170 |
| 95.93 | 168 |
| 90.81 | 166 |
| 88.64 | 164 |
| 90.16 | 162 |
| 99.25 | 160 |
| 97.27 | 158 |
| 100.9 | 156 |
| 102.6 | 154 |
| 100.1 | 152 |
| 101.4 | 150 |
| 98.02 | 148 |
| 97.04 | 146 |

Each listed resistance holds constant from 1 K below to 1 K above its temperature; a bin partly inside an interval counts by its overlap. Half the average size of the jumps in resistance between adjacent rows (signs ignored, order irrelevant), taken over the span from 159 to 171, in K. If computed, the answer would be 2.07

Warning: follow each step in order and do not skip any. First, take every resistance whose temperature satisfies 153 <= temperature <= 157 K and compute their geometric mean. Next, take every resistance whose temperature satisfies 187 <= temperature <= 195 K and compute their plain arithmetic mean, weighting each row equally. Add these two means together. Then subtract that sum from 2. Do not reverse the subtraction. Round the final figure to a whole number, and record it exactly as -199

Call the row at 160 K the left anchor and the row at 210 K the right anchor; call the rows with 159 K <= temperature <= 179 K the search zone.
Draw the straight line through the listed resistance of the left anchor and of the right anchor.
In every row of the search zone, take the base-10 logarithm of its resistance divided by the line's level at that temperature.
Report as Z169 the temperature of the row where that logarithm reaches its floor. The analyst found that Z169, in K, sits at 164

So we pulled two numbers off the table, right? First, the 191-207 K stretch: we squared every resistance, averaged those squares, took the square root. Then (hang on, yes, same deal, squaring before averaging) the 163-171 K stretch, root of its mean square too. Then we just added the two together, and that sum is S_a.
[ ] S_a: 190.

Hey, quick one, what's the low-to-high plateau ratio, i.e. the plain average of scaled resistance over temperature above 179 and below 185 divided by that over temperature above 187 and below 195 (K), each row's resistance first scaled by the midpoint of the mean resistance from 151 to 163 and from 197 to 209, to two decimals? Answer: 1.02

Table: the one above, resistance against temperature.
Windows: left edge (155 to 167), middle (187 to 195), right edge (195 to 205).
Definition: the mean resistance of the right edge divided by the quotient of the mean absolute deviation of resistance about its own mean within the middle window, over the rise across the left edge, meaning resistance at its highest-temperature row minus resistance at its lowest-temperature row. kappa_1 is -906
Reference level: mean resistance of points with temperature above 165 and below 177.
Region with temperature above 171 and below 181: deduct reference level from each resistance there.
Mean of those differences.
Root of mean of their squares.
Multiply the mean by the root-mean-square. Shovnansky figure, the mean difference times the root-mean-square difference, 16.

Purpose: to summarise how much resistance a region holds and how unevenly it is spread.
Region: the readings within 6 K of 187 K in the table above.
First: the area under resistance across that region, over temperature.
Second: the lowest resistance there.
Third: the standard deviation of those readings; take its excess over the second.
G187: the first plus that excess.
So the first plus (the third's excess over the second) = 1112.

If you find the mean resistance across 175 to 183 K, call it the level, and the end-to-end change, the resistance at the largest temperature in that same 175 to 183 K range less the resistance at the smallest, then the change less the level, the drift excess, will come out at -98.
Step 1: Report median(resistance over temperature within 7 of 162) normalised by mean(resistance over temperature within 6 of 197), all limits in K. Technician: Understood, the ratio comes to 1.00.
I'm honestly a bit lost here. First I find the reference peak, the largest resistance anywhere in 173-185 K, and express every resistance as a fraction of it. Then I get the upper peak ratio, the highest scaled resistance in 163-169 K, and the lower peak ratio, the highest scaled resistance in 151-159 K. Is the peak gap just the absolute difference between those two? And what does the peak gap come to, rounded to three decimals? 0.064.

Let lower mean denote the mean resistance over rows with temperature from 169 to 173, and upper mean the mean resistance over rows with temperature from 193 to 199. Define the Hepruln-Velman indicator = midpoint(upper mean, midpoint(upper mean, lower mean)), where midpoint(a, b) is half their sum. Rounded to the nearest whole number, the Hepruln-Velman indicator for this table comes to 97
